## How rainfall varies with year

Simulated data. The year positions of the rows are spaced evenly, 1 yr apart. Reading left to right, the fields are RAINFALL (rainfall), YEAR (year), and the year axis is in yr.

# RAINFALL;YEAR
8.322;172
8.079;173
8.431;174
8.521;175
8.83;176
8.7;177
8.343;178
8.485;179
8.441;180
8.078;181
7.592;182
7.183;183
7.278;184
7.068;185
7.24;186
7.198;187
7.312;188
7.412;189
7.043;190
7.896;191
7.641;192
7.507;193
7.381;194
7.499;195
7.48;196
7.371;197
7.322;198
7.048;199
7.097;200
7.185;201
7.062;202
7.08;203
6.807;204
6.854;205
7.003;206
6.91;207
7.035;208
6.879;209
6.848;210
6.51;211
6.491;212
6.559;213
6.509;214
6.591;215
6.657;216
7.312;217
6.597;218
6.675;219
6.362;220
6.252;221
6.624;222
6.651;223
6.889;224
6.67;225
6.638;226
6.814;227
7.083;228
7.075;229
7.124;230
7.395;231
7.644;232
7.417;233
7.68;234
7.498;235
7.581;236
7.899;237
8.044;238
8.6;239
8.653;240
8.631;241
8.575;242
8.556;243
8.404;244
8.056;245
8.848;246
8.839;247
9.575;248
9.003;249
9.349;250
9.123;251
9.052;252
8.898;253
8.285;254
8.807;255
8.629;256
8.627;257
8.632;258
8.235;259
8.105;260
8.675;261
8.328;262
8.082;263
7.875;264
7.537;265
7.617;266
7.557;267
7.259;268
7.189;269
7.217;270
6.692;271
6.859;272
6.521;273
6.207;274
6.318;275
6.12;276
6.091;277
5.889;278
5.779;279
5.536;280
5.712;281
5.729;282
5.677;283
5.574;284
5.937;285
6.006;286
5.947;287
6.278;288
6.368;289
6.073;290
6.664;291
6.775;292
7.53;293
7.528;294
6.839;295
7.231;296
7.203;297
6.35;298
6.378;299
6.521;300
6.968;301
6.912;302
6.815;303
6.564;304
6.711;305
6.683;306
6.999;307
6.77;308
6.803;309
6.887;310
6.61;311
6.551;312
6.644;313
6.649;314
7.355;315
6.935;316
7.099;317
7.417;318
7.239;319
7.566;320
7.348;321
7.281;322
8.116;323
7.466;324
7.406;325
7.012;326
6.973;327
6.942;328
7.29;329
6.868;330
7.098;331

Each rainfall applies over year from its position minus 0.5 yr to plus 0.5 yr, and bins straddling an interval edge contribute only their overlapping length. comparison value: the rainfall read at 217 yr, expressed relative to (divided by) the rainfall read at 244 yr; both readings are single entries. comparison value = 0.87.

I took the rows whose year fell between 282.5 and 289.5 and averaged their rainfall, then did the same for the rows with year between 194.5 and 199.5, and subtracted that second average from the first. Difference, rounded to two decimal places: -1.37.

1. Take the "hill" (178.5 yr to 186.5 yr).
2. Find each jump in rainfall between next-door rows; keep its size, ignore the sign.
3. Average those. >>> 0.254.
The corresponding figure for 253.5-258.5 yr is 0.177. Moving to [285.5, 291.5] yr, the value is 0.273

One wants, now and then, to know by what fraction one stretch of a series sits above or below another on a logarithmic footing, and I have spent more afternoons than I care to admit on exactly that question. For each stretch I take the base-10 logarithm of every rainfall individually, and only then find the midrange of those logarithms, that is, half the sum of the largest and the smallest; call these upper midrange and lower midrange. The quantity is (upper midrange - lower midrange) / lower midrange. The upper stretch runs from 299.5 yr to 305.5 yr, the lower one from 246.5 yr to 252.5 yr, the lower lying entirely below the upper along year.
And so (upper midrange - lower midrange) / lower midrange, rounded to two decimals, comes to -0.14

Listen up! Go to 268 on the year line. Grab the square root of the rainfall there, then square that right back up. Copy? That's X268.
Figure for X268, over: 7.26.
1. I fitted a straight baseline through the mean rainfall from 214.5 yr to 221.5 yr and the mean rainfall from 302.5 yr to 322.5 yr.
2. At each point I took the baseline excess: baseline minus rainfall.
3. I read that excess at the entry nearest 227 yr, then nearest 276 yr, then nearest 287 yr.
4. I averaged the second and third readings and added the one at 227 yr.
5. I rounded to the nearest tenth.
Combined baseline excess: 0.7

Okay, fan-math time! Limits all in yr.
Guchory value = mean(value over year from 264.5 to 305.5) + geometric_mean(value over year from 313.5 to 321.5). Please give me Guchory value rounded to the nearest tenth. 13.7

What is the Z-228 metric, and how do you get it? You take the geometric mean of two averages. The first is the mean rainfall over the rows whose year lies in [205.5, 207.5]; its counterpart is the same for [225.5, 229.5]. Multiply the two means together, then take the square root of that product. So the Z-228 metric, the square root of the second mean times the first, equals 6.9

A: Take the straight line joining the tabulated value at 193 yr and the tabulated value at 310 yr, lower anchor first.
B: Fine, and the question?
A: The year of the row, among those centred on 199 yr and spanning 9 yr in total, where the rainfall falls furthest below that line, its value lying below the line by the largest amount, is 199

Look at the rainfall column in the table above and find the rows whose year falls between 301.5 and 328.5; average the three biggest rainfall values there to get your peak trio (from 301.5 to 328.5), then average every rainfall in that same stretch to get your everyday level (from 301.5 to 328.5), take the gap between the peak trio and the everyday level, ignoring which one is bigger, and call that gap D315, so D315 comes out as 0.69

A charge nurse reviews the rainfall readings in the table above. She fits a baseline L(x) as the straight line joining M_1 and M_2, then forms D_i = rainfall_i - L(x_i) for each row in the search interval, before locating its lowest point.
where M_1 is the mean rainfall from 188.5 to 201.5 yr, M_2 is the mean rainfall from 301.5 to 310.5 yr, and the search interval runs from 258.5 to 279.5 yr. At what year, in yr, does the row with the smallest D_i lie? 279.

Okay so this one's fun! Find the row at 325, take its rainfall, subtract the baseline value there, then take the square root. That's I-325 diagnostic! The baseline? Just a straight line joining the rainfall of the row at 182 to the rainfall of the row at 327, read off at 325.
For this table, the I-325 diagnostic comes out 0.65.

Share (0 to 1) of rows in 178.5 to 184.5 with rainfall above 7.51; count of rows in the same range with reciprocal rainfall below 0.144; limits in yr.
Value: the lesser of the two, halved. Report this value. 0.33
